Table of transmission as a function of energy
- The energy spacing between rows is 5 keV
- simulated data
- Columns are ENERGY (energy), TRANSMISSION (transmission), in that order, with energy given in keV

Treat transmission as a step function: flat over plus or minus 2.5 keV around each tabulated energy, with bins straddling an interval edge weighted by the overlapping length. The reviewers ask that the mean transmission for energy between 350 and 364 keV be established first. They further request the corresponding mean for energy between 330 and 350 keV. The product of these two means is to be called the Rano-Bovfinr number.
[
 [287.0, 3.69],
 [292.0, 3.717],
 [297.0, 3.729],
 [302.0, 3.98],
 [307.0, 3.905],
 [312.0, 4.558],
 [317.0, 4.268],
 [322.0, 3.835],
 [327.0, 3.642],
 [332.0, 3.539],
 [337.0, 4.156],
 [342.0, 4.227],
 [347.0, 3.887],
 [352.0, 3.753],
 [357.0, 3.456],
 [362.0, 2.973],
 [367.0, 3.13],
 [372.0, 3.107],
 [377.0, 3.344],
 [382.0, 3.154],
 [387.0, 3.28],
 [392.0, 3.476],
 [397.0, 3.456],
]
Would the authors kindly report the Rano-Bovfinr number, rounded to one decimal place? 13.4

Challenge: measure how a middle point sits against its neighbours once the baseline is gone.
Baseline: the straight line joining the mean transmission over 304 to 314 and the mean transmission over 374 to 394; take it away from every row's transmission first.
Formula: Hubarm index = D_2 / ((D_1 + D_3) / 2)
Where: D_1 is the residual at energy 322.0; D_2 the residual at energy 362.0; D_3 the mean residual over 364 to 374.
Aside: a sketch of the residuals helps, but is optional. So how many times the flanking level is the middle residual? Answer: 2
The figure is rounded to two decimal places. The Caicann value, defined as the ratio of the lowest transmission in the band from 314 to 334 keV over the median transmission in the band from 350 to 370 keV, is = 1.07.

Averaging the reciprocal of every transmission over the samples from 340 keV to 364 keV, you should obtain 0.277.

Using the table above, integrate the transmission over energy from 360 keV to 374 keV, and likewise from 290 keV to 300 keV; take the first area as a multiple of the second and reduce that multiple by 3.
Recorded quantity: -1.8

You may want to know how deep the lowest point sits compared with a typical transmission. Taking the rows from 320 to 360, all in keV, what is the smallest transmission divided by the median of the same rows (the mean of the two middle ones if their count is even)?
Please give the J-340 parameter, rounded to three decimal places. 0.911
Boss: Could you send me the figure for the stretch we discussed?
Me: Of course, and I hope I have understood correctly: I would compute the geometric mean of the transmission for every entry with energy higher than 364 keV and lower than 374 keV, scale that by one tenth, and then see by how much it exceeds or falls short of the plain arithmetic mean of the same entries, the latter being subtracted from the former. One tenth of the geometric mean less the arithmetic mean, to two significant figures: -2.8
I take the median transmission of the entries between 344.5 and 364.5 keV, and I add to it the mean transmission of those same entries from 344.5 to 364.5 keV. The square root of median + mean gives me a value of 2.67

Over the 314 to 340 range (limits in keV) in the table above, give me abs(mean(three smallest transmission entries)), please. 3.67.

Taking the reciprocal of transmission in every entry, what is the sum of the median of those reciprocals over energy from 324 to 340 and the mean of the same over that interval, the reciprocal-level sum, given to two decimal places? 0.54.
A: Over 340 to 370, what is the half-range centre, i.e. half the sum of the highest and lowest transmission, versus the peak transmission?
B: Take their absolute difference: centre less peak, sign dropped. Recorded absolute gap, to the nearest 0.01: 0.63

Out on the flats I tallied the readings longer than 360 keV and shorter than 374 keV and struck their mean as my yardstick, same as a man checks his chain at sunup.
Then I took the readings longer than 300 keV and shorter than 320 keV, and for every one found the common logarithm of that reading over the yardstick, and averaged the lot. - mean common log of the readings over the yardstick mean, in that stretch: 0.13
